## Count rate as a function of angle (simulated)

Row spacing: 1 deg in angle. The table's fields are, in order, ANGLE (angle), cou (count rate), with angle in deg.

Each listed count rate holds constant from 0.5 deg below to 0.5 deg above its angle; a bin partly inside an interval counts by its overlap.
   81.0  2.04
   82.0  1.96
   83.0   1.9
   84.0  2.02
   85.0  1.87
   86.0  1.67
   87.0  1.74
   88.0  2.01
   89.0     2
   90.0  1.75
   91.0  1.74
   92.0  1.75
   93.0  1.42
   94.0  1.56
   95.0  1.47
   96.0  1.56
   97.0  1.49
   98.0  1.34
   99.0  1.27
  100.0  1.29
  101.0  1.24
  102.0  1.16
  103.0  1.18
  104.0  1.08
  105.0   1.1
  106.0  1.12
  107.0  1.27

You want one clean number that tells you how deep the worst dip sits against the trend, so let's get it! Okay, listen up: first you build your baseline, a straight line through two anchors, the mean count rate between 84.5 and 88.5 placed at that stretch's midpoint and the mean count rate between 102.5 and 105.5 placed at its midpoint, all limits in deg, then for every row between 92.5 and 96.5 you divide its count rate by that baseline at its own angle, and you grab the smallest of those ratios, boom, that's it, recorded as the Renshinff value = 0.909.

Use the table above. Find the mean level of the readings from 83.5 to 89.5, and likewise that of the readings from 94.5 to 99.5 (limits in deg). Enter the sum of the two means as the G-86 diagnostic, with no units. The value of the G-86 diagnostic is 3.31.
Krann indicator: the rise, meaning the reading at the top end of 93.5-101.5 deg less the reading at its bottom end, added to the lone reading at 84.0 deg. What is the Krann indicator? 1.70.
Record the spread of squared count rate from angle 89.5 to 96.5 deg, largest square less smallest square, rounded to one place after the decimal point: 1.0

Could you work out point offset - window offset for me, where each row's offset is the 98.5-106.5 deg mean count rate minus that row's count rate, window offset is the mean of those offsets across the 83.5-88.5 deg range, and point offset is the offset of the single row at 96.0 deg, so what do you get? 0.30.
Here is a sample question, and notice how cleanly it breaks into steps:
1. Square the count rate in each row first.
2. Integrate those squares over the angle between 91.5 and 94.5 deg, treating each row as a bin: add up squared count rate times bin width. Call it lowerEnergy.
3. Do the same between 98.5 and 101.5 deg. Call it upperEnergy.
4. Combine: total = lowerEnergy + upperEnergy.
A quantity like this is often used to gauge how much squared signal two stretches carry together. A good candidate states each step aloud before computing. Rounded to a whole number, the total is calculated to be 12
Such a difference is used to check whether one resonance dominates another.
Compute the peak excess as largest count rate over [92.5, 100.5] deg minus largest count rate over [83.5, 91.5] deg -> -0.46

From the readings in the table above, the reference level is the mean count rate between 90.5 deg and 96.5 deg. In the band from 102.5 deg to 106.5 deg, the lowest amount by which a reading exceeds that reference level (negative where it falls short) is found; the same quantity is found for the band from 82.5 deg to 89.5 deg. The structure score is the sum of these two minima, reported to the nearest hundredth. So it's -0.42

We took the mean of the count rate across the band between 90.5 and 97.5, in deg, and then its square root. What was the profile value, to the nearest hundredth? 1.25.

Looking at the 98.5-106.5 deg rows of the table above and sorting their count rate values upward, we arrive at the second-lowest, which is 1.1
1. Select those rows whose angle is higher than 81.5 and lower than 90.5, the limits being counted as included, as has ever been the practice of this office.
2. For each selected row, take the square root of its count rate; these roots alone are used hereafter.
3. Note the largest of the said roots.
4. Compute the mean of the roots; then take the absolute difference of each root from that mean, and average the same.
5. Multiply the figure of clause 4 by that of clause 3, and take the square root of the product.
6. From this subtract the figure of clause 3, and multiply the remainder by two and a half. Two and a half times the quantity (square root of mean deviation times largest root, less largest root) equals -2.96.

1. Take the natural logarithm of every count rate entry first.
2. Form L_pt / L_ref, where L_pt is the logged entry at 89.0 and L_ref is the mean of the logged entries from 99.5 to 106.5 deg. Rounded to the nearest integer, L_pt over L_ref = 5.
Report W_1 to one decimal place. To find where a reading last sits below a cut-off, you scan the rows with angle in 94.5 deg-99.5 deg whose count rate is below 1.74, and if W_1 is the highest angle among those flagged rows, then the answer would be 99.0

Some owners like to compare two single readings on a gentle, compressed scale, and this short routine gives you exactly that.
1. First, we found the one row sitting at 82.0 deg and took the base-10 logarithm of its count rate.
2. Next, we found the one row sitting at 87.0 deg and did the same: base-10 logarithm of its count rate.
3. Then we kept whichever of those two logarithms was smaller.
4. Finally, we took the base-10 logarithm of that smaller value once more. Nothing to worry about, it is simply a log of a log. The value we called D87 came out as -0.62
